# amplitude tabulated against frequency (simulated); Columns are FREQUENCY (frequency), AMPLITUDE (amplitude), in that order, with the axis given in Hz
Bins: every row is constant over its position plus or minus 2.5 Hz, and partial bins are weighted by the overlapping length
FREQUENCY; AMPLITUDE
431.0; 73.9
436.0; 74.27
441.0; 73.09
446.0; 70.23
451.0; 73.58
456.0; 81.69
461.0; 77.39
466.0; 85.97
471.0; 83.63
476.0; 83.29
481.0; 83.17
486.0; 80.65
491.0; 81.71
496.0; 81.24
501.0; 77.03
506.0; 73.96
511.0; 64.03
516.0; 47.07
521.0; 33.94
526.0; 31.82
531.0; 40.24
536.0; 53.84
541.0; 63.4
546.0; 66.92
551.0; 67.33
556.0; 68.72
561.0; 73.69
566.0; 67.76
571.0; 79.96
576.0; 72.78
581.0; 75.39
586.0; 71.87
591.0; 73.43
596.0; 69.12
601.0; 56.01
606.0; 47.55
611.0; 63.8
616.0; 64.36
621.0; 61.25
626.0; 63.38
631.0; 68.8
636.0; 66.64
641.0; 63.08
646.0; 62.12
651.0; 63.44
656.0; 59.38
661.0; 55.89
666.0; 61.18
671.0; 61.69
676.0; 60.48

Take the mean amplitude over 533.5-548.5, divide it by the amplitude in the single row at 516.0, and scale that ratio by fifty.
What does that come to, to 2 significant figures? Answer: 65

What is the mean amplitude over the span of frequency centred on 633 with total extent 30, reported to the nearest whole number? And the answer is 64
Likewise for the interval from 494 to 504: 79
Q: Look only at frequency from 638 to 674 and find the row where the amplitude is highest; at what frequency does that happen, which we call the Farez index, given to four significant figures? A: 651.0 Hz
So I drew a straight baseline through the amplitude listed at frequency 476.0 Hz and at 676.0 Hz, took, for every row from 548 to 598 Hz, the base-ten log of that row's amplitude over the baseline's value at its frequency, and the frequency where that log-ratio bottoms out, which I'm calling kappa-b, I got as 551.0 Hz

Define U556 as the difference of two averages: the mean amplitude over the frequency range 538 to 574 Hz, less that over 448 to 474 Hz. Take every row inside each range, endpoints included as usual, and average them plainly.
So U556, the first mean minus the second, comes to -11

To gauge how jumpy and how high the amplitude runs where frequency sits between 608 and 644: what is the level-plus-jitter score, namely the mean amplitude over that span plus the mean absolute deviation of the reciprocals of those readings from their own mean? 64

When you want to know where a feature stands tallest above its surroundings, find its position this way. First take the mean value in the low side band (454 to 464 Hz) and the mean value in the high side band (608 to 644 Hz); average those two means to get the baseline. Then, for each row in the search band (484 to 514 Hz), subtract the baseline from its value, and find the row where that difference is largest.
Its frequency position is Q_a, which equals 491.0 Hz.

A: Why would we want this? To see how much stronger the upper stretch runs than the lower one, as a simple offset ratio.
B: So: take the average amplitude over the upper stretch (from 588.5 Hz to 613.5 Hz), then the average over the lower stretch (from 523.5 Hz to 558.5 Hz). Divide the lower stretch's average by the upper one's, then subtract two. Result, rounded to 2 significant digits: -1.1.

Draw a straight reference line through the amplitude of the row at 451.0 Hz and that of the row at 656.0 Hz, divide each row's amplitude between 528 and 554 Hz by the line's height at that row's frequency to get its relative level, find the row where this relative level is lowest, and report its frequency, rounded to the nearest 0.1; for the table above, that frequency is 531.0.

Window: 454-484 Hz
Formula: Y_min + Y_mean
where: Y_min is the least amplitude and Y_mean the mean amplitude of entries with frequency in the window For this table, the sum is 160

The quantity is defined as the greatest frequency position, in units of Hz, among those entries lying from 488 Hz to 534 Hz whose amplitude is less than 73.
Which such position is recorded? 531.0 Hz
